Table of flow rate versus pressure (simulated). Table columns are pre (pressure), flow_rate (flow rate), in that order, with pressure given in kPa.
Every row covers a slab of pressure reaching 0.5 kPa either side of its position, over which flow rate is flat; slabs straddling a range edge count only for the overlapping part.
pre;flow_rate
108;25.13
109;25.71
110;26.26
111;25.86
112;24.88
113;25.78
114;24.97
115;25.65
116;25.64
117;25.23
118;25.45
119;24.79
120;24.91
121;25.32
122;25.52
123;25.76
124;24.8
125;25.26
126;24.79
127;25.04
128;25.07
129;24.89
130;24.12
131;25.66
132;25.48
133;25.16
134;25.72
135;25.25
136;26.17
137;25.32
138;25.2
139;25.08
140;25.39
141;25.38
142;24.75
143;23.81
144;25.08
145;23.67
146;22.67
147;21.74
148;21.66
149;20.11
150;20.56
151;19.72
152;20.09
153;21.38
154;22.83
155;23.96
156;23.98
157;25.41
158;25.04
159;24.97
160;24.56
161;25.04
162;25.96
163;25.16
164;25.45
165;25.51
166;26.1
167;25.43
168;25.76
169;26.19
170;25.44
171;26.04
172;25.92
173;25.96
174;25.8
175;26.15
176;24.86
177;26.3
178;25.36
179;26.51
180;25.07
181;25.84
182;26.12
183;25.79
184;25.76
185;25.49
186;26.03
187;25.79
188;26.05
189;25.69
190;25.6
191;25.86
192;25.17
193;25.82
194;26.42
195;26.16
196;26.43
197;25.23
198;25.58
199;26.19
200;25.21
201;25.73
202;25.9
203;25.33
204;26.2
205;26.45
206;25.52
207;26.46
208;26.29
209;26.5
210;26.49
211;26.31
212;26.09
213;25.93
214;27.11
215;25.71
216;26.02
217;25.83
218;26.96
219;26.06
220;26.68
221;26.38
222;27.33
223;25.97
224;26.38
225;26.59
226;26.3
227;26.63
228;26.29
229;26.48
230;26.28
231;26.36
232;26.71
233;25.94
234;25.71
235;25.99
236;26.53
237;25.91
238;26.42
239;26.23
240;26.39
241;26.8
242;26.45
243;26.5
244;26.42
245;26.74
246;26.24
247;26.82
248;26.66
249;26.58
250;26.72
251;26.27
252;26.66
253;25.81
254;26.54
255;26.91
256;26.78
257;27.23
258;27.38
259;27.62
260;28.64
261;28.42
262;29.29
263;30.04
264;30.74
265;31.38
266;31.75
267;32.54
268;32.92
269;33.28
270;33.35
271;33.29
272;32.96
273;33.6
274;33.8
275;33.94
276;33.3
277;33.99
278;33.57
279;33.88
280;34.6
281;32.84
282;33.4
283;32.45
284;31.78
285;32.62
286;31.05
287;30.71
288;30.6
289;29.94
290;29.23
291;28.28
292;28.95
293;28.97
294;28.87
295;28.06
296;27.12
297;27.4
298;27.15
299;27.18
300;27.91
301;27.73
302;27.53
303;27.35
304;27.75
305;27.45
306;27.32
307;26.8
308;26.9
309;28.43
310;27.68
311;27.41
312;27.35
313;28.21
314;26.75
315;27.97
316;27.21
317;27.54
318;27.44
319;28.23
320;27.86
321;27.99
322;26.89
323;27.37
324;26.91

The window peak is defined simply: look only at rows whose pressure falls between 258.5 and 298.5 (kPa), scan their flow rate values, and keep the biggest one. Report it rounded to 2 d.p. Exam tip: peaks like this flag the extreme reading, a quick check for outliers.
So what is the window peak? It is 34.60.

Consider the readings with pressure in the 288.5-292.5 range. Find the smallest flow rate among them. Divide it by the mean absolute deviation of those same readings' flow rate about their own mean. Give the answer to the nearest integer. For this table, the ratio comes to 58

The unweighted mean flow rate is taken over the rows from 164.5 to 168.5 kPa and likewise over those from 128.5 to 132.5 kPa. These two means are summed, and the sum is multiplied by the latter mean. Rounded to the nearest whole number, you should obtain 1270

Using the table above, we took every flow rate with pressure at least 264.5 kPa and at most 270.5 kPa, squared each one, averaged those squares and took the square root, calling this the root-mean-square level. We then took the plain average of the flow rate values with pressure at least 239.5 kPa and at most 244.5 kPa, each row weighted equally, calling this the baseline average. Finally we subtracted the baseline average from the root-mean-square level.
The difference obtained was 6.0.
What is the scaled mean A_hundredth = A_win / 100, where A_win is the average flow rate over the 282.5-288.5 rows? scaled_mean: 0.315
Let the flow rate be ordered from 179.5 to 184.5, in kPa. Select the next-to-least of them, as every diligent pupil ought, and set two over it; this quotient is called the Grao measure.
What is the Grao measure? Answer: 0.0776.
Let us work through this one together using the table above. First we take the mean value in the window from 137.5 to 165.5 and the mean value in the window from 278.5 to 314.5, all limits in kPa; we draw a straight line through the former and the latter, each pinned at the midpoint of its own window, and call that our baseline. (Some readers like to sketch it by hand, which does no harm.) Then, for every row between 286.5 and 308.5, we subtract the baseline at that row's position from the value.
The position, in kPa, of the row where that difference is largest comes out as 287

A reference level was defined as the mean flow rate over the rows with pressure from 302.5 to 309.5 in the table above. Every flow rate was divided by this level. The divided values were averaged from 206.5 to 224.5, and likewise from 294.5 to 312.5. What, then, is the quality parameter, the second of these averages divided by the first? 1.04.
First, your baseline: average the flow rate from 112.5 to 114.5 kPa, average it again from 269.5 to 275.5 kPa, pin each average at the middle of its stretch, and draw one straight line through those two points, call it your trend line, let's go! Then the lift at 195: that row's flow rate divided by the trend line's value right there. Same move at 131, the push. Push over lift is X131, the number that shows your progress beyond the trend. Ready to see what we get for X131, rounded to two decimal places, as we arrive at 1.10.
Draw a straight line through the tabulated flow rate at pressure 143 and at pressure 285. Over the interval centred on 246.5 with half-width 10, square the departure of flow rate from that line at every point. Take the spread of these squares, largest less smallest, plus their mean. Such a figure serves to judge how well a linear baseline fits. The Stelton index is 28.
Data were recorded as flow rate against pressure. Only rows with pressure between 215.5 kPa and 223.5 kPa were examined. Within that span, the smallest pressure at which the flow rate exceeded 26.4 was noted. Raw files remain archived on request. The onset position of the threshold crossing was 218 kPa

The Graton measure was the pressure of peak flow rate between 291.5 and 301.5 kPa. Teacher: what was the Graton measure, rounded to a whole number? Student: 293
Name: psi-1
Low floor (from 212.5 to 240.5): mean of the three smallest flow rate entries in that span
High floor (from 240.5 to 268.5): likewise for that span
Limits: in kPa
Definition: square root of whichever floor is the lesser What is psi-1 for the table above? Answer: 5.07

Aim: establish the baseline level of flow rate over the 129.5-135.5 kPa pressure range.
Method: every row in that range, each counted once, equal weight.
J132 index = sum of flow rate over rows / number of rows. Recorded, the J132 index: 25.2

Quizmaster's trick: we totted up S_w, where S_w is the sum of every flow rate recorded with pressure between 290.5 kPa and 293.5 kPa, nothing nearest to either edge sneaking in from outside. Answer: 86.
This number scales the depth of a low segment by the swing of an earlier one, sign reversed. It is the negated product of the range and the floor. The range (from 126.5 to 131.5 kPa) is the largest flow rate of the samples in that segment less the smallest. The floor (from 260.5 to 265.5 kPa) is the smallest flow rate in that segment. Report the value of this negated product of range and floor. -44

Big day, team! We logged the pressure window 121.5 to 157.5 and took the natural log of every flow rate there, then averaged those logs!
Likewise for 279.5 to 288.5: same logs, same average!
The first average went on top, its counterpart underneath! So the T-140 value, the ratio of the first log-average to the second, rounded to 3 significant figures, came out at 0.915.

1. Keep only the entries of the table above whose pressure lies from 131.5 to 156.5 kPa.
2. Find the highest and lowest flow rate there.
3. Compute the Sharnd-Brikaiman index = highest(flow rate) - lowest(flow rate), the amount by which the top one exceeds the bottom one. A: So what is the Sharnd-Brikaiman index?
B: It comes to 6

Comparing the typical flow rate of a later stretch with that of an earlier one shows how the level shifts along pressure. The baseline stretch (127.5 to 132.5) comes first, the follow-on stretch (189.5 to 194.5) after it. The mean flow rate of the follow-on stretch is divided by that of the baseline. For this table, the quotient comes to 1.03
